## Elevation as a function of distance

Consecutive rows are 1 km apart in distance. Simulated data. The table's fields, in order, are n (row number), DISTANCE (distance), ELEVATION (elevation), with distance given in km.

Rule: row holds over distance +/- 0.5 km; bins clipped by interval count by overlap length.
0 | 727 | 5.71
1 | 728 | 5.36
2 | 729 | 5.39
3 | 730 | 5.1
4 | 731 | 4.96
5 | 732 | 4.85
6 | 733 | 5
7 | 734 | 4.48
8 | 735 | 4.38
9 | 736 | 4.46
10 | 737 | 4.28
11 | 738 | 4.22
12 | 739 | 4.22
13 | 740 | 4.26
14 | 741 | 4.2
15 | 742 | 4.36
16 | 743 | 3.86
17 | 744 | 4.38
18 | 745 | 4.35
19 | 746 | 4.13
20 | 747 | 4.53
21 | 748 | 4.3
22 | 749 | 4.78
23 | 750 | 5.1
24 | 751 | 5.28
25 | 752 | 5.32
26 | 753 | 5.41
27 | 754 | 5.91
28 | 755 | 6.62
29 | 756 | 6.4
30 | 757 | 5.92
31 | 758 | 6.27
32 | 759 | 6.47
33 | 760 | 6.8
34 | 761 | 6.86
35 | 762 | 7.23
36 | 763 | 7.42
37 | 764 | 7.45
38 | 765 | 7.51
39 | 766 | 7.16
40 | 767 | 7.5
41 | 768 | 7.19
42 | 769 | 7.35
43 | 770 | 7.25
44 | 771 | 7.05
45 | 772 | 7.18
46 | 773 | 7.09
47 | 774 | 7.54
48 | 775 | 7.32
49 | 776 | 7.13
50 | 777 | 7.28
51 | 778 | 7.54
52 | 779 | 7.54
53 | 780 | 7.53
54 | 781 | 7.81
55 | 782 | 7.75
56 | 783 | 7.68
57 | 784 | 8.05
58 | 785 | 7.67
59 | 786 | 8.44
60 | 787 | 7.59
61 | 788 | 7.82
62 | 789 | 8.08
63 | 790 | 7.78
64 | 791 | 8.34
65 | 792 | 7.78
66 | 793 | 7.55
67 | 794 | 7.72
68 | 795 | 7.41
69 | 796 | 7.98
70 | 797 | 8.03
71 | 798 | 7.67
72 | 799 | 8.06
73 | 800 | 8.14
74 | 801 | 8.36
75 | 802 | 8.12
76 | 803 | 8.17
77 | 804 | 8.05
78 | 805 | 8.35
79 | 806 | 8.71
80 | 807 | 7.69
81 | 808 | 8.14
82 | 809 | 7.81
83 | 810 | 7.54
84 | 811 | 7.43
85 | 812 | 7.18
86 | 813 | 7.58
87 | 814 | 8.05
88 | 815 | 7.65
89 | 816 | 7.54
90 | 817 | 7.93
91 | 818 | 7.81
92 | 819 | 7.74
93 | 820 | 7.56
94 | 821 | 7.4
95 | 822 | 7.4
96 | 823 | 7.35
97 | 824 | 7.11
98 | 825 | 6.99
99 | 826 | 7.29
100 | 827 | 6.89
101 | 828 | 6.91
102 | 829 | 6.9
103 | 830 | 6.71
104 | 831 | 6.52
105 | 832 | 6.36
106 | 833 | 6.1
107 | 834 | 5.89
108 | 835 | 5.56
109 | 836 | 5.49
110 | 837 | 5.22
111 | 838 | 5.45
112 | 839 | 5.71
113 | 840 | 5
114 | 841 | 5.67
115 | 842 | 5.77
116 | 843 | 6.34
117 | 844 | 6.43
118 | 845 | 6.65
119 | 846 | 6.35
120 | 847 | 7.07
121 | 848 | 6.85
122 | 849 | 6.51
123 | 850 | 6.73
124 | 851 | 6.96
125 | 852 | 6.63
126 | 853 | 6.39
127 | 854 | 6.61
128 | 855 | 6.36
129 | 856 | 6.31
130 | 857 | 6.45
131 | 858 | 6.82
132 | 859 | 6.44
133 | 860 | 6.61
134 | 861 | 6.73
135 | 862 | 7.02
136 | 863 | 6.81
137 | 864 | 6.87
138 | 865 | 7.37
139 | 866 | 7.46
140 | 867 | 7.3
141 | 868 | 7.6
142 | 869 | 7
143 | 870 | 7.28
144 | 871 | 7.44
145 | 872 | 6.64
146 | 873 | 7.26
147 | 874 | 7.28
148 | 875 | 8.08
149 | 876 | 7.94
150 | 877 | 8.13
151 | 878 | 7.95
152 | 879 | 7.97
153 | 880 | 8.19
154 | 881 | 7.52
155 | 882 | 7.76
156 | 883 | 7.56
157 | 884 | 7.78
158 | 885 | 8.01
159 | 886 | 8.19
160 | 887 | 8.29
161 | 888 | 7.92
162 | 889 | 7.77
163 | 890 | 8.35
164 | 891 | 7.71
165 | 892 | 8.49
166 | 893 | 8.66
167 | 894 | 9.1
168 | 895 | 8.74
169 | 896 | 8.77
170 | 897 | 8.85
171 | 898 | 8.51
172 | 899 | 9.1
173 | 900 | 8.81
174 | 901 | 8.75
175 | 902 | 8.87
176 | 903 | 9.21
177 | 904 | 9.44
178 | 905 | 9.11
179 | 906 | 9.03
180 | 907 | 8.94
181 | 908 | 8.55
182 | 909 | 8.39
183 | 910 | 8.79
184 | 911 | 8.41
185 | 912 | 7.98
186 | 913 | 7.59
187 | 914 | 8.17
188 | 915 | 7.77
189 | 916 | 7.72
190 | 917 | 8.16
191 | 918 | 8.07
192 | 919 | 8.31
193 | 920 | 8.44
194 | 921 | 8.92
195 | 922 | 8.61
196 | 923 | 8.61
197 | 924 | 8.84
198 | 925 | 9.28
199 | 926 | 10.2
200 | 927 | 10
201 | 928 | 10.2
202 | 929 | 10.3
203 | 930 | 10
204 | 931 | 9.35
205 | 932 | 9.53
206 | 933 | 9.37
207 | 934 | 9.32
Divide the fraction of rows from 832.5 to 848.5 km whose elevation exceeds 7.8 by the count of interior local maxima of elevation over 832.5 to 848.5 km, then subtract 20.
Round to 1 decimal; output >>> -20.0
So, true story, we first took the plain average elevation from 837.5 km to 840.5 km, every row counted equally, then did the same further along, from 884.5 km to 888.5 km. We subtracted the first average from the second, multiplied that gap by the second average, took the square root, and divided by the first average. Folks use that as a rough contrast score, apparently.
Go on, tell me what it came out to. 0.9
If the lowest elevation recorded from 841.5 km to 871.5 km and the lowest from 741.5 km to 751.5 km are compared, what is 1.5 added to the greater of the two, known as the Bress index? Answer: 7.3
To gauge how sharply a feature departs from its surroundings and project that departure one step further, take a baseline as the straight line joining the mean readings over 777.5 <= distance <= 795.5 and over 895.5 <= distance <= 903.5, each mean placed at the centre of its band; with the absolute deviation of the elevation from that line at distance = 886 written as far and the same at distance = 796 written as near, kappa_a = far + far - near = 1.0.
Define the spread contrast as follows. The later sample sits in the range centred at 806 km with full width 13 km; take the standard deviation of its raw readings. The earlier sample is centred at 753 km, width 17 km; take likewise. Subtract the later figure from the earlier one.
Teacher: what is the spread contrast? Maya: 0.5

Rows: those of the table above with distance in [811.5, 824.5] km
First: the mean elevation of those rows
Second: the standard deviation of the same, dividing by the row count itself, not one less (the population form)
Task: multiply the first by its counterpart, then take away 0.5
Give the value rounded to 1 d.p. 1.5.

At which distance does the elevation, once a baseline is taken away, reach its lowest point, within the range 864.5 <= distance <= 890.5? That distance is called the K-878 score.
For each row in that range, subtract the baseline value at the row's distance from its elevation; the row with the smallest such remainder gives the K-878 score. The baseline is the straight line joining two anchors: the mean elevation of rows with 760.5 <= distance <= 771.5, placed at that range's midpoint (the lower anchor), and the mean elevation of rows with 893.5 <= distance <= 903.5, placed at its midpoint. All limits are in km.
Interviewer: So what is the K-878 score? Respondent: 872 km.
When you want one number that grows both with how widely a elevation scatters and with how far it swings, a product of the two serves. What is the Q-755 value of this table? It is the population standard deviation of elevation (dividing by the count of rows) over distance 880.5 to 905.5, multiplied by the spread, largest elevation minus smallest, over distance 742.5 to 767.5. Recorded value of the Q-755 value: 2.0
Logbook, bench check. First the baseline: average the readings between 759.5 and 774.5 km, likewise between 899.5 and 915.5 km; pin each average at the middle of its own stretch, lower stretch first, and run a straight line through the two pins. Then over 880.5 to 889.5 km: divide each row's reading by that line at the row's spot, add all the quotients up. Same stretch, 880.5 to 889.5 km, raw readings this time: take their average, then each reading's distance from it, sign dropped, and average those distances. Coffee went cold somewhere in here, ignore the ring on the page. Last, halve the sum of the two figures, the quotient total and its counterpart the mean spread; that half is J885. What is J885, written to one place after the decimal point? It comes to 4.3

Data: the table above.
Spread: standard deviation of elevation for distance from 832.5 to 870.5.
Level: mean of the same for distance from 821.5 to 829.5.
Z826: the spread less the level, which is -6.5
